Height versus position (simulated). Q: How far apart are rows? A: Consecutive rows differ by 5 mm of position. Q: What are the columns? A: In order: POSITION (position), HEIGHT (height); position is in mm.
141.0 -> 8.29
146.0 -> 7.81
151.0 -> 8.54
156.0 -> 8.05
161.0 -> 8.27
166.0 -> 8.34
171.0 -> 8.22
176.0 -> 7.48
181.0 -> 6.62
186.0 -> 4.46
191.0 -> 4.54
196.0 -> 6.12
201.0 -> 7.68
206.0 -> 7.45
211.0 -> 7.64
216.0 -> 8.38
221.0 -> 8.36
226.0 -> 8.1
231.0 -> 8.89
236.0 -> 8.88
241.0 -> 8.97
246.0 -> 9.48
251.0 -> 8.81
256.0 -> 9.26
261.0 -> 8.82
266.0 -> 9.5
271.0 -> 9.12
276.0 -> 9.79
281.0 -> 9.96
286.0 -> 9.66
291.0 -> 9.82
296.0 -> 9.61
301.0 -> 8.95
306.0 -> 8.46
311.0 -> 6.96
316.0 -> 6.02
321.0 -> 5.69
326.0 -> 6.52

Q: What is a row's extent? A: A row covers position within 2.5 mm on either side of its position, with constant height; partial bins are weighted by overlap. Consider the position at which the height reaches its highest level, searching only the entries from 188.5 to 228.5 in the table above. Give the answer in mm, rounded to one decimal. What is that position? 216.0 mm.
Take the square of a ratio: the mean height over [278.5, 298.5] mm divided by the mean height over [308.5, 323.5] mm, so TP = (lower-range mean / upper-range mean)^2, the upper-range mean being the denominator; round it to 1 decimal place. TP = 2.5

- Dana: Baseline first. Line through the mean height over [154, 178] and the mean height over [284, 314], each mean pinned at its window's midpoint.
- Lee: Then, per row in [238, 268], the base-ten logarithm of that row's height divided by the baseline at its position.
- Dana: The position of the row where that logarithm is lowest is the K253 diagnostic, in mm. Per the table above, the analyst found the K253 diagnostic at 261.0 mm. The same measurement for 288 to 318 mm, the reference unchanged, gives 316.0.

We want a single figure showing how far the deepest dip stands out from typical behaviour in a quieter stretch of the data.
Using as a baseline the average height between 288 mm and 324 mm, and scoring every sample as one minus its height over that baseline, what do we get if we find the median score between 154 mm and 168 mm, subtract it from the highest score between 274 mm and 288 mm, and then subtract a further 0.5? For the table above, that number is -0.68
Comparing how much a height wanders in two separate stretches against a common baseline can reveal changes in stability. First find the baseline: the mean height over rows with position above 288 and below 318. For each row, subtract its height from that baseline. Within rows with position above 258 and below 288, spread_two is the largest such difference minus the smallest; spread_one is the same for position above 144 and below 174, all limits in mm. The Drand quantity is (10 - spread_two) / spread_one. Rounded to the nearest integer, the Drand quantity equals 12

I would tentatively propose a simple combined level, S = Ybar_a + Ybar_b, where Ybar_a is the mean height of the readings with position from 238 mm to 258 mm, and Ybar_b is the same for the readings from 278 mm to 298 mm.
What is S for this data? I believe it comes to 18.9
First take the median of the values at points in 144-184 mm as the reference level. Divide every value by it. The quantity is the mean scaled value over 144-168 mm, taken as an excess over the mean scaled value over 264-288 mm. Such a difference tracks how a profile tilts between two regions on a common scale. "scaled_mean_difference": -0.17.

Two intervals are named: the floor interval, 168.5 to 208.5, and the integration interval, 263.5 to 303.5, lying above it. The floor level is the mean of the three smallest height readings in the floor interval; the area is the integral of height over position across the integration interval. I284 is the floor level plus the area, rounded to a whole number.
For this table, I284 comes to 387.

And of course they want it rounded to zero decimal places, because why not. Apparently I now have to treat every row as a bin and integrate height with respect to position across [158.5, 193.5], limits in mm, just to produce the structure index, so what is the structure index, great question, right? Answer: 240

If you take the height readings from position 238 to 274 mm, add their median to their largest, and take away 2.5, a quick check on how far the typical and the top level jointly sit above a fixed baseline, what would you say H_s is 16.1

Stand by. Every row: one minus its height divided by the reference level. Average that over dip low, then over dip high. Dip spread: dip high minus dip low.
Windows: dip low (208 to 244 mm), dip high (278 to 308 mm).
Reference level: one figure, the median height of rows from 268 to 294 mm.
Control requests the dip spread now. -0.10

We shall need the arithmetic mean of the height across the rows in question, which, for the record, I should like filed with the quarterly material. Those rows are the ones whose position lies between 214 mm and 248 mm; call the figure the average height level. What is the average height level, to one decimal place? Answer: 8.7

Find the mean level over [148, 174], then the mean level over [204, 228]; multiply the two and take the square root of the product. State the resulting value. 8.1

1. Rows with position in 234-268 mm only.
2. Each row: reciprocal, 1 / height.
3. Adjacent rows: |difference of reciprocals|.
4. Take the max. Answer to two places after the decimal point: 0.01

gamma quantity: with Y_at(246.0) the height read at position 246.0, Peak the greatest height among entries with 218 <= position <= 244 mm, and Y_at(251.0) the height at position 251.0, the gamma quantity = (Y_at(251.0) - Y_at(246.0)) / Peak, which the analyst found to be -0.1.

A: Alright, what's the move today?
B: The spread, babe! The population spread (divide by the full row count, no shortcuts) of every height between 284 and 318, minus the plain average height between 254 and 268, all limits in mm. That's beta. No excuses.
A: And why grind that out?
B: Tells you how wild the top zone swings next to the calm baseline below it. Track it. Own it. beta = -7.8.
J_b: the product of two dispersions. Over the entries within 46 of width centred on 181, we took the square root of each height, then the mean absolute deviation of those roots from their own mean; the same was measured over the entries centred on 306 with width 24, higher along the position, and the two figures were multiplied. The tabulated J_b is 0.0544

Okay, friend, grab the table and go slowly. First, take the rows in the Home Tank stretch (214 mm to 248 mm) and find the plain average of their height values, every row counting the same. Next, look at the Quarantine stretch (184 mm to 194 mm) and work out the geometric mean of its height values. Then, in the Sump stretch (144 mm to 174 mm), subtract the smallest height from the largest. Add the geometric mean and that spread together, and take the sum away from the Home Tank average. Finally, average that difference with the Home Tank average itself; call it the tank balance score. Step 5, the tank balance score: 6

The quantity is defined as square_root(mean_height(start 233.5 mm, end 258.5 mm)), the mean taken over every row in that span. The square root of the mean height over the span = 3.01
